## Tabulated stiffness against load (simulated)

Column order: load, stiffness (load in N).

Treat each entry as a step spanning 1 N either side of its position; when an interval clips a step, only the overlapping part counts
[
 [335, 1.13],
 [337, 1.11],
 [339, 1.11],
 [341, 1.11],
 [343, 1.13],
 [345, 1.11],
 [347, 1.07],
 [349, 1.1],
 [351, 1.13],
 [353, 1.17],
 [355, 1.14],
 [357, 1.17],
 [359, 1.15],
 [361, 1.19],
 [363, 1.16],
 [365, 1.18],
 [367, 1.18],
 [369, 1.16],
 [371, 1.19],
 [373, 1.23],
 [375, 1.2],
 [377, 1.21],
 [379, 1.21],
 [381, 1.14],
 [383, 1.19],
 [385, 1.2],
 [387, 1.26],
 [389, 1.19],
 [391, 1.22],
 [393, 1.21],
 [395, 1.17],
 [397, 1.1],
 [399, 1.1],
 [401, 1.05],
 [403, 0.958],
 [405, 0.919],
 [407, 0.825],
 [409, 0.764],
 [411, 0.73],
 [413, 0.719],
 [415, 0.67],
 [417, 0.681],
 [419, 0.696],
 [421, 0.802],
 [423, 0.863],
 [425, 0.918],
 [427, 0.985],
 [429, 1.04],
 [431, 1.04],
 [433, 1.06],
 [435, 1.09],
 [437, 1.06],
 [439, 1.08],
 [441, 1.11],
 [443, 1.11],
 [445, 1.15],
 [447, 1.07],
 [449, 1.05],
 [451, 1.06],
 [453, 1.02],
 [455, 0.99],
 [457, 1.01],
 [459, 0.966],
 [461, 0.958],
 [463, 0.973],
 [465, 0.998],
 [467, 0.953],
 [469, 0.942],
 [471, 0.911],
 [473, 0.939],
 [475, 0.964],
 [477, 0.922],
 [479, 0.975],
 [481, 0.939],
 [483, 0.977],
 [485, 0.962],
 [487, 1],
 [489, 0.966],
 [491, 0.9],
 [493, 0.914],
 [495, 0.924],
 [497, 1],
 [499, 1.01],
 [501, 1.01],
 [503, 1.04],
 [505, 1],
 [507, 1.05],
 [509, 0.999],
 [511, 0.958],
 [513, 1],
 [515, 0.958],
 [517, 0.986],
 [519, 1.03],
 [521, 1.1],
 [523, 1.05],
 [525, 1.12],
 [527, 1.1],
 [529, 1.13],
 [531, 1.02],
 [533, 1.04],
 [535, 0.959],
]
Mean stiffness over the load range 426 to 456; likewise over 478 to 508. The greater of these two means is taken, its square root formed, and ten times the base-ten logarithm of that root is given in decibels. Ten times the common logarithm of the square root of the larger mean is 0.13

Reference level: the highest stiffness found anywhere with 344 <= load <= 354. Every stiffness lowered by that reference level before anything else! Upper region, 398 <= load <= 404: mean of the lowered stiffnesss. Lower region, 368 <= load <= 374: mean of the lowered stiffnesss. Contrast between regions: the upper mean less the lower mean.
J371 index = -0.16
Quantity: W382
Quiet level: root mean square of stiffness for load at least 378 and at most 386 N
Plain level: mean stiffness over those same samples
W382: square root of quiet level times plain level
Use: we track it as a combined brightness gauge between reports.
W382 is 1.19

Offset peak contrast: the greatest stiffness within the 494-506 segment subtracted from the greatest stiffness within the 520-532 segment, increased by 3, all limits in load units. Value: 3.09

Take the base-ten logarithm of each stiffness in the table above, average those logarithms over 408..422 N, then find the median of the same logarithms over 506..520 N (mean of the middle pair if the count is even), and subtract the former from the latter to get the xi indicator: 0.14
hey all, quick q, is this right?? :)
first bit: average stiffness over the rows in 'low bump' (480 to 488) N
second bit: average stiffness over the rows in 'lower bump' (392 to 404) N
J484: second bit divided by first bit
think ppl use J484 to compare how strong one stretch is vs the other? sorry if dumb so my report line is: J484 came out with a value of 1.13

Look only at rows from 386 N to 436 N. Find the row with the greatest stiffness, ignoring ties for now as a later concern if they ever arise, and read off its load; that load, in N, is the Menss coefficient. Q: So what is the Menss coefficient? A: 387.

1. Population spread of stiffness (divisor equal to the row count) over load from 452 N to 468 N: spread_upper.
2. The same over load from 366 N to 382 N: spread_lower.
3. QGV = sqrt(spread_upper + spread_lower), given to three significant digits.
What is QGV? 0.225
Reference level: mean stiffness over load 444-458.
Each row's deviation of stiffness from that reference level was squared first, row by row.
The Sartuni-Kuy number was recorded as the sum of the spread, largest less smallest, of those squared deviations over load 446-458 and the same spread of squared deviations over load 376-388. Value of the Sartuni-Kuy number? 0.0396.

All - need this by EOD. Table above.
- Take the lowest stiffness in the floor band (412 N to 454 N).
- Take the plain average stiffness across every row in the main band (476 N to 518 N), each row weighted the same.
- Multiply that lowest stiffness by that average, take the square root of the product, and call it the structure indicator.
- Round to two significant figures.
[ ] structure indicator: 0.81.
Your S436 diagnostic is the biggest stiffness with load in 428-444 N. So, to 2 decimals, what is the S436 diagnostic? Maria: 1.11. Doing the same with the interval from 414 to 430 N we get 1.04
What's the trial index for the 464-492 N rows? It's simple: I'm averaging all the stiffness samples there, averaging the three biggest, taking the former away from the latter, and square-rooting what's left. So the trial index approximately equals 0.20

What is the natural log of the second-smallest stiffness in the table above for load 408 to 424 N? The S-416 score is -0.38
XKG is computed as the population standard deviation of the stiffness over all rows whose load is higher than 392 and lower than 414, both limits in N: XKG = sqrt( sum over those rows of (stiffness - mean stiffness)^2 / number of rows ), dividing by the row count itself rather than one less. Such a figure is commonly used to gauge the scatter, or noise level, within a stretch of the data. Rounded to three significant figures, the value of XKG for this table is 0.171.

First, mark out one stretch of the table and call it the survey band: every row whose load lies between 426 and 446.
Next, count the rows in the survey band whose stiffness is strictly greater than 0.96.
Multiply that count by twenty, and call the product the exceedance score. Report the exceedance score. 200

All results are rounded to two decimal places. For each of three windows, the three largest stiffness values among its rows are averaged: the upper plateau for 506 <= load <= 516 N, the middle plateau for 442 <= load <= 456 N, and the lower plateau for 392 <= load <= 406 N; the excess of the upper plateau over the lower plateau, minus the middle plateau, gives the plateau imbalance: -1.25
